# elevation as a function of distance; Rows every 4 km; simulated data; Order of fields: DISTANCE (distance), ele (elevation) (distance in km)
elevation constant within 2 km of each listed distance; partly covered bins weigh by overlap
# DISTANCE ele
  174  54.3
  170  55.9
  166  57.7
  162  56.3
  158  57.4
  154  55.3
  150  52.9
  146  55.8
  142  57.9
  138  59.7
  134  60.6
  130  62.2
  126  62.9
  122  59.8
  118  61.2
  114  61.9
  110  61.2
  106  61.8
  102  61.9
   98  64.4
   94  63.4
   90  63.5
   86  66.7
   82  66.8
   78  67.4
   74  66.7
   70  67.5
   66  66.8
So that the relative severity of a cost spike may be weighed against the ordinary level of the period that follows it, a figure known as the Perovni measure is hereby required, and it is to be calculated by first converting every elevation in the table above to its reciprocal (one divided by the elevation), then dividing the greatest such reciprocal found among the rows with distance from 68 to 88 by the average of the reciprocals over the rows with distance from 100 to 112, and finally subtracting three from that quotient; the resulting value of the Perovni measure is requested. -2.076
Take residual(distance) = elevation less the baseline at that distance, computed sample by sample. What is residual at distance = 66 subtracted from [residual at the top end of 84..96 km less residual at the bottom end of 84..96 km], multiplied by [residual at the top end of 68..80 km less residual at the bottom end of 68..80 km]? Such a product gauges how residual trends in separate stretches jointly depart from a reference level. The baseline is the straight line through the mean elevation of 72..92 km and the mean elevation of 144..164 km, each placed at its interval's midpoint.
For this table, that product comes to 0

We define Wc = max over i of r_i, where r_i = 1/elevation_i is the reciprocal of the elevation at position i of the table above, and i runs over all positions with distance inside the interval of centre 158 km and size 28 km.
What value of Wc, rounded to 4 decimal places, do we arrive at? 0.0189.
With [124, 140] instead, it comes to 0.0168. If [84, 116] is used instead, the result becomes 0.0163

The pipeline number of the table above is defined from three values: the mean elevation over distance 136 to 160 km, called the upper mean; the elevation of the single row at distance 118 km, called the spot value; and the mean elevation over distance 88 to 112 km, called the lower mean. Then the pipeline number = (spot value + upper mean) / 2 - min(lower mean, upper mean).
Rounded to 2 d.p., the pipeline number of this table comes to 2.35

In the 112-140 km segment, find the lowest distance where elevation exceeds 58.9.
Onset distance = 114 km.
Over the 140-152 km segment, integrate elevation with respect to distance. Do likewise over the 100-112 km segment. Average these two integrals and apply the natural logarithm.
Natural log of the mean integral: 6.56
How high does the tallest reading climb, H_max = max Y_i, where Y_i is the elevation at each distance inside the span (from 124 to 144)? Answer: 62.9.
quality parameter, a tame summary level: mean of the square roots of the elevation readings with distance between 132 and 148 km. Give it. 7.65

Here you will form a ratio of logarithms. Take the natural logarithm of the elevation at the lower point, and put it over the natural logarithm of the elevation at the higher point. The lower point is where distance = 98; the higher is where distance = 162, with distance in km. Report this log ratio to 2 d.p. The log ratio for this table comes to 1.03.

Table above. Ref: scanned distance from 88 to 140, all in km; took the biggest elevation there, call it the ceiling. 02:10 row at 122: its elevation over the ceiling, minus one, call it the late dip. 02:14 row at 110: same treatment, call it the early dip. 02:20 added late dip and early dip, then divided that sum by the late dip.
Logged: 1.7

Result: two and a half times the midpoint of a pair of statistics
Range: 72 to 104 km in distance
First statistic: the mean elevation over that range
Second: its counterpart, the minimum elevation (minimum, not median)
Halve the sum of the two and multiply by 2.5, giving 159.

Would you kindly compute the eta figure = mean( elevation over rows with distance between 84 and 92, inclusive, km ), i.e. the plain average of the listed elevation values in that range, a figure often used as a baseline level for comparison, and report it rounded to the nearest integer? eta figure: 65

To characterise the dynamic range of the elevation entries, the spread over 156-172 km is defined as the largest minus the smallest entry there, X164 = 1.8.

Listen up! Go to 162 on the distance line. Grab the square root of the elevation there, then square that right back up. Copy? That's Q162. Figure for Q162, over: 56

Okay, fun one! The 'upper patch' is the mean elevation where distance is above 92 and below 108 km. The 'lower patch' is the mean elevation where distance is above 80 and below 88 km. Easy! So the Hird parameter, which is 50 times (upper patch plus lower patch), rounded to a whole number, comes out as 6481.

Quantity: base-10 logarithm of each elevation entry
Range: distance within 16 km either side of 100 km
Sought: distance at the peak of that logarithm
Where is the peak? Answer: 86 km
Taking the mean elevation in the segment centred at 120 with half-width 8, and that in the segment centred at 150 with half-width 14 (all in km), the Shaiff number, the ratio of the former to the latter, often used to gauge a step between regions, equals 1.09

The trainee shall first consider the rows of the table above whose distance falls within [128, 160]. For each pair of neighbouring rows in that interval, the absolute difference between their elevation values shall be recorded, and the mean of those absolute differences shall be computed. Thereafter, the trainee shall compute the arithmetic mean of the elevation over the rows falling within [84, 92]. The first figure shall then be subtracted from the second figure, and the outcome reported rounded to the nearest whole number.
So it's 63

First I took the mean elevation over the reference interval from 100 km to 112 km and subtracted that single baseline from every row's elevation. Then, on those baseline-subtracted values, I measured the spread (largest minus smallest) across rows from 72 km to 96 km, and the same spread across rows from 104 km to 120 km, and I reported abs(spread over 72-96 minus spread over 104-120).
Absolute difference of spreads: 3.3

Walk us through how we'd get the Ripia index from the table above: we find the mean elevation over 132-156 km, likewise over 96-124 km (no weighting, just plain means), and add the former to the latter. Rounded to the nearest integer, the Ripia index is 119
